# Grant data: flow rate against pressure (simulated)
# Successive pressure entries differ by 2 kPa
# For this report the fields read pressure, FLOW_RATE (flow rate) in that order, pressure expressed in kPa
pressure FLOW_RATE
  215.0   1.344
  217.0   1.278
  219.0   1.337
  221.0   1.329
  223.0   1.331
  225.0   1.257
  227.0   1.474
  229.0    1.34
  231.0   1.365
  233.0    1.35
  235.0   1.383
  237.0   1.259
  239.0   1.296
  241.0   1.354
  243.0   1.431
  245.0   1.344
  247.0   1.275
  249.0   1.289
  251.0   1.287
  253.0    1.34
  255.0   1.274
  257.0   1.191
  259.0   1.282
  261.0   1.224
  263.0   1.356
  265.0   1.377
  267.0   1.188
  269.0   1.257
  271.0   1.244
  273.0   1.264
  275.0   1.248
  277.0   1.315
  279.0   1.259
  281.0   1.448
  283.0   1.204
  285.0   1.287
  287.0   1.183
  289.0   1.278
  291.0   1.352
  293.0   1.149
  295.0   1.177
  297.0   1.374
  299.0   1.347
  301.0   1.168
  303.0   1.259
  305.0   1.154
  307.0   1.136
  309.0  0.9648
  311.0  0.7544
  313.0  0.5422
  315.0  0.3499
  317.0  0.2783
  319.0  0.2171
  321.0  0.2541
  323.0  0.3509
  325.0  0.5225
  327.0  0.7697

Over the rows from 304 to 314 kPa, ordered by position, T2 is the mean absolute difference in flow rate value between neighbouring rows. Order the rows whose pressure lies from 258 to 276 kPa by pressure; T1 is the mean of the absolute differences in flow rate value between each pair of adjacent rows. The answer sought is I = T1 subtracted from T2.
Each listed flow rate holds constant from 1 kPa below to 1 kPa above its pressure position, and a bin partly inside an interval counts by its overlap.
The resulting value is 0.088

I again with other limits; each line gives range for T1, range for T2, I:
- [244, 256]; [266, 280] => -0.001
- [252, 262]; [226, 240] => -0.013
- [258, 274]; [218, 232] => 0.005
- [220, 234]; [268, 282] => -0.018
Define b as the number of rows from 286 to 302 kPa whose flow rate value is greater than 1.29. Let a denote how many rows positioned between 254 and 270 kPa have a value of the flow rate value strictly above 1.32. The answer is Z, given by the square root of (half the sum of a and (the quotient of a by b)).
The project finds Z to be 1.2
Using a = 2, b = 3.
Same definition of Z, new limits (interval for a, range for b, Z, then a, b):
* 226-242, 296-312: 2.1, 6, 2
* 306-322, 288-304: 0.0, 0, 3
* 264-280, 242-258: 0.8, 1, 3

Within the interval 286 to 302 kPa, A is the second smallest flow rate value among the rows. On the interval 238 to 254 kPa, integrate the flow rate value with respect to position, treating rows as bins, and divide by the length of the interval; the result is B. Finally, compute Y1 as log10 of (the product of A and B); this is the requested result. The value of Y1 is 0.19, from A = 1.168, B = 1.33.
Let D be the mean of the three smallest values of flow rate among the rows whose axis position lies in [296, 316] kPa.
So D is 0.55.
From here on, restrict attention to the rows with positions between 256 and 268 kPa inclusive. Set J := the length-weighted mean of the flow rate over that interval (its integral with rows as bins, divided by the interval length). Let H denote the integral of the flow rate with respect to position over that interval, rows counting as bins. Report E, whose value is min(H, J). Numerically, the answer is 1.27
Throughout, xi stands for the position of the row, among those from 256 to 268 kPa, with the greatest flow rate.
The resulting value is 265.0 kPa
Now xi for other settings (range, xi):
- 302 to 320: 303.0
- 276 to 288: 281.0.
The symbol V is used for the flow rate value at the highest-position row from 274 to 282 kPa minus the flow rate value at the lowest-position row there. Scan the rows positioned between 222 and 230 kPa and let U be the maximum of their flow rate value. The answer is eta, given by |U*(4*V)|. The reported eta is 1.2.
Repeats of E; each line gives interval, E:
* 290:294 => 1.25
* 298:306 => 1.23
